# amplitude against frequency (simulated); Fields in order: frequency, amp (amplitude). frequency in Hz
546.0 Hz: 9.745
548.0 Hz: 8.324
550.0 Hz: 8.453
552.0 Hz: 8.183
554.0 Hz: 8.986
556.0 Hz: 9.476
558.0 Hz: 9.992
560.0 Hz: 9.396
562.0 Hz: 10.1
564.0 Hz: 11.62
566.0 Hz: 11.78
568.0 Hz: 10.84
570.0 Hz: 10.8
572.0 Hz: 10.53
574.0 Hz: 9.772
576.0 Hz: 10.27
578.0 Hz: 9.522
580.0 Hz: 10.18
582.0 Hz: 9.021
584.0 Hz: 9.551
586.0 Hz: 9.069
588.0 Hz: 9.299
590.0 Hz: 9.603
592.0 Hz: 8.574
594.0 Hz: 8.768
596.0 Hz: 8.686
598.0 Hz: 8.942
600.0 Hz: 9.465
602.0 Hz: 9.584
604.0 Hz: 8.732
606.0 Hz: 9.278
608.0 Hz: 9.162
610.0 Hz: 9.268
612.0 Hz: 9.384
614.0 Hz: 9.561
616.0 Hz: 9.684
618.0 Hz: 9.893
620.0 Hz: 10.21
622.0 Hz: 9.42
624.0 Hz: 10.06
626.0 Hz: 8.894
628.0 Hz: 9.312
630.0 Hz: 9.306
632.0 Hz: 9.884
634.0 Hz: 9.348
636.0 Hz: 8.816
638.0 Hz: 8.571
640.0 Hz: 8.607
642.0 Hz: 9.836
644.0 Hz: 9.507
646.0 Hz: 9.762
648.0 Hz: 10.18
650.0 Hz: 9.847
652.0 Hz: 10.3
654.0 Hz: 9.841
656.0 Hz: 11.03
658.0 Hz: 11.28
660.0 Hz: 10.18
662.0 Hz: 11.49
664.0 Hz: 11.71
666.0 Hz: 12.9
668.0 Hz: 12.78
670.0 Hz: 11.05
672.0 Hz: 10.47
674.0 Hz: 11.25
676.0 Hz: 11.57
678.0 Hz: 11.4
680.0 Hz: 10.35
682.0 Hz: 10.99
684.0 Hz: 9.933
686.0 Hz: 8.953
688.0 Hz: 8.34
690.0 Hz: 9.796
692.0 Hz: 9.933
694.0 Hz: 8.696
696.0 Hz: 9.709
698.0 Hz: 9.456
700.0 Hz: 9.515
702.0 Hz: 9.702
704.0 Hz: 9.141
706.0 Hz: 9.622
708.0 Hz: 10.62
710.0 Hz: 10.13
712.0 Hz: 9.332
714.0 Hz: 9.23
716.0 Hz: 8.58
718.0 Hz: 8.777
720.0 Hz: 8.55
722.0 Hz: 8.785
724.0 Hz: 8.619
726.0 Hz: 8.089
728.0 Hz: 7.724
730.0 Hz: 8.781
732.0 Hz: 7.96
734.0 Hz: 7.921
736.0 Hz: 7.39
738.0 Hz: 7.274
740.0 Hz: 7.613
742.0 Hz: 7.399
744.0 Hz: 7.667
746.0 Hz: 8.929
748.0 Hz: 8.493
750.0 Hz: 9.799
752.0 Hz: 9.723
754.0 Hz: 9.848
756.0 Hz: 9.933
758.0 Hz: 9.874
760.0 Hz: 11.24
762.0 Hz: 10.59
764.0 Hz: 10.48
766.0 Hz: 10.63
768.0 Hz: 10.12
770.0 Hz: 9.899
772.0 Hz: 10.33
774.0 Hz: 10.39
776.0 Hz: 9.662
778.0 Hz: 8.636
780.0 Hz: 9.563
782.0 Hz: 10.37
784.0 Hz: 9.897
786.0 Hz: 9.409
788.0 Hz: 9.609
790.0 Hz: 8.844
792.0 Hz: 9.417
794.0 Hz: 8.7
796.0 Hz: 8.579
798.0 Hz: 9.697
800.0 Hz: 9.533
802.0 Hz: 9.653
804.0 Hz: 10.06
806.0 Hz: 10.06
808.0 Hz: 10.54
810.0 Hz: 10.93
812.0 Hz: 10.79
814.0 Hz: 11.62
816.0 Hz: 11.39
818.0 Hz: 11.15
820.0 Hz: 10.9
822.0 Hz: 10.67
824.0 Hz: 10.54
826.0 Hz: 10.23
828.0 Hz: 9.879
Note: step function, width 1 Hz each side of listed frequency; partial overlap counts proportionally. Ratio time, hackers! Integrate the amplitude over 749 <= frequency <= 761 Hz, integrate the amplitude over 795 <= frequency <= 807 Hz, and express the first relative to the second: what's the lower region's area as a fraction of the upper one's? 1.05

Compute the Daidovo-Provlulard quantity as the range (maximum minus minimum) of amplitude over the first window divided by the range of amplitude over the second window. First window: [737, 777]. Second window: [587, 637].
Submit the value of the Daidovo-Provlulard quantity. 2.4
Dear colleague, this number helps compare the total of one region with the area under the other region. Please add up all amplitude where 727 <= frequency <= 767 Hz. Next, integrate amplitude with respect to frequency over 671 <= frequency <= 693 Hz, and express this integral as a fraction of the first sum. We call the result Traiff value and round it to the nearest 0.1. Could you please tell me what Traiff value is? 1.3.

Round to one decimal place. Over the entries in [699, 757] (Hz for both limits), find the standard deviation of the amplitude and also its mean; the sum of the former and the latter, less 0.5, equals 9.2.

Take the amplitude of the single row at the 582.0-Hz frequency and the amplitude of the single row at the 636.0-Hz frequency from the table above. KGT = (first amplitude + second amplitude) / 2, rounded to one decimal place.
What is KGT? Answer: 8.9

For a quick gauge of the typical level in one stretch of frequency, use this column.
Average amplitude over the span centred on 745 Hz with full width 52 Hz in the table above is 9.0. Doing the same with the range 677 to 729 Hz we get 9.4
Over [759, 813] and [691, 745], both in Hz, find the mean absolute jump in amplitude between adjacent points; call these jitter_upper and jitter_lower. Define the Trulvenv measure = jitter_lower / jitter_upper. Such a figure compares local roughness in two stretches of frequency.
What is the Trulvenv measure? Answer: 1.01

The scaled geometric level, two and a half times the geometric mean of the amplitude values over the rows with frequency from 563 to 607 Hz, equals 24.2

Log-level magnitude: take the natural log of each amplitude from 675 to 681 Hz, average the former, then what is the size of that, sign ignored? 2.41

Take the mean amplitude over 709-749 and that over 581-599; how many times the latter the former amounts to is 0.92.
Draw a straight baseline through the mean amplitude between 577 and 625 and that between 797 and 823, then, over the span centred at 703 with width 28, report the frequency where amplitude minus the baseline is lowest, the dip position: 716.0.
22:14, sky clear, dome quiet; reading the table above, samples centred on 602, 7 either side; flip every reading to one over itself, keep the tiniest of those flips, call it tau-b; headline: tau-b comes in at 0.1043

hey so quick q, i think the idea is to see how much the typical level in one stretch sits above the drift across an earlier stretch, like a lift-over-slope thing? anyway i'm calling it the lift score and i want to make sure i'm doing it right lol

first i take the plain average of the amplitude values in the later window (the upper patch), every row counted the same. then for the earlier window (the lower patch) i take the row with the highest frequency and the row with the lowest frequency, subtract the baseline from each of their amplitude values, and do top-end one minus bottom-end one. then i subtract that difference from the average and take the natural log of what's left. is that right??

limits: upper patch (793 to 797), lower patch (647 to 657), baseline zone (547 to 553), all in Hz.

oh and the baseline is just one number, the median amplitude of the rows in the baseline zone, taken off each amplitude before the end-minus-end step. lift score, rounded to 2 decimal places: 2.05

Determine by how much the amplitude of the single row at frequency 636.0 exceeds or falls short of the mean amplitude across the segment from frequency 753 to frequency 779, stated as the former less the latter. -1.3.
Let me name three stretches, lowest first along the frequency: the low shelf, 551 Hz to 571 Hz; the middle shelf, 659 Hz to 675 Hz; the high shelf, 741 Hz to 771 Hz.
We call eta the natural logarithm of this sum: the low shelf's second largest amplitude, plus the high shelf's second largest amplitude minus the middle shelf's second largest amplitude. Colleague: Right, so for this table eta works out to 2.25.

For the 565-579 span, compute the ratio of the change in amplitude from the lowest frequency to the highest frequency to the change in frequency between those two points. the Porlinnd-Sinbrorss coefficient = -0.19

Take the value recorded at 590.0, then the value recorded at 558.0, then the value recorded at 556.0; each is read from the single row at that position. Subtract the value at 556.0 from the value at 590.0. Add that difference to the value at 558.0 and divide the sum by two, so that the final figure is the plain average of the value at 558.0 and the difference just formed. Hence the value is 5.1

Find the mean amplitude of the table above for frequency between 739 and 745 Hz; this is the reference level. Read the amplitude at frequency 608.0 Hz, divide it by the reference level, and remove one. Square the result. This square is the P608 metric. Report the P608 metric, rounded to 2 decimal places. 0.04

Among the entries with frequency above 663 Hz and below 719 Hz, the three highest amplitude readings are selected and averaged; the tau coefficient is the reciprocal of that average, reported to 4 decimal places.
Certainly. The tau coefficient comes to 0.0802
